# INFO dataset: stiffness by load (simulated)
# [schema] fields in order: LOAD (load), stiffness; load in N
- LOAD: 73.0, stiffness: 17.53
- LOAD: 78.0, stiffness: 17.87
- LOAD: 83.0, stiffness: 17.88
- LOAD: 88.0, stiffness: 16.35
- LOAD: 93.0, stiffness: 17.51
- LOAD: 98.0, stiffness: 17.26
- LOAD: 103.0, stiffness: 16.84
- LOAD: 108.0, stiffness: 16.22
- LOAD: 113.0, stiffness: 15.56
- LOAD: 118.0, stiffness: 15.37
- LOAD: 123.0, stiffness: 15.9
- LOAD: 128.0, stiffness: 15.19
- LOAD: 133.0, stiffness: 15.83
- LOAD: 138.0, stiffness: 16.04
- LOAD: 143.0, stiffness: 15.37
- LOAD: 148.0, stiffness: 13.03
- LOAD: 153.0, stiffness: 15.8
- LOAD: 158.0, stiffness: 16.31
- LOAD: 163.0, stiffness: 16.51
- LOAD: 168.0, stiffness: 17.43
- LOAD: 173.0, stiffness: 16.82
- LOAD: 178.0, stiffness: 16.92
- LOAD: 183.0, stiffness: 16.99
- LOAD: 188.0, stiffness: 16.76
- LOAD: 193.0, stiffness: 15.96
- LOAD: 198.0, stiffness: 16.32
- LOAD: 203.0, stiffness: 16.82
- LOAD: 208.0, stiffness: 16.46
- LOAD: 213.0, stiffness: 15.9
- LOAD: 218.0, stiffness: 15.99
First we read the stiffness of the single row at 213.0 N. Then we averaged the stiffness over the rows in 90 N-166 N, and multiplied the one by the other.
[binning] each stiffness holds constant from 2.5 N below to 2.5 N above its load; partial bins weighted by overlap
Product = 253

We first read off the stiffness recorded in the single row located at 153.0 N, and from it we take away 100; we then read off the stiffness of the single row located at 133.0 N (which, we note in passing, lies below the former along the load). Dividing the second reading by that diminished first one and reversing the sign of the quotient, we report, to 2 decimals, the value 0.19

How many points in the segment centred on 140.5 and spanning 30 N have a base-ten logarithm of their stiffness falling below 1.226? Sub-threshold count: 6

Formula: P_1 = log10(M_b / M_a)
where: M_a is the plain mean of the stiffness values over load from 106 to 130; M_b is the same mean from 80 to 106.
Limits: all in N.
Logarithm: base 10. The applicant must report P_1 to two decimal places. 0.04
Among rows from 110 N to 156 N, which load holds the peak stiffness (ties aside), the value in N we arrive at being 138.0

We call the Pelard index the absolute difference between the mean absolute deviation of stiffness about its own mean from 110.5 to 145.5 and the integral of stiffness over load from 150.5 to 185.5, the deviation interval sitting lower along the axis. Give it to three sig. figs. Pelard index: 584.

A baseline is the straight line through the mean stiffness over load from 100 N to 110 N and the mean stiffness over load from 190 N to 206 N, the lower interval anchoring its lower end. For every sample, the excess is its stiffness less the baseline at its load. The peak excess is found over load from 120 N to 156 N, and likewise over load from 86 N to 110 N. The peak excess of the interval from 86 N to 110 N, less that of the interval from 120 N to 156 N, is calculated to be 1.4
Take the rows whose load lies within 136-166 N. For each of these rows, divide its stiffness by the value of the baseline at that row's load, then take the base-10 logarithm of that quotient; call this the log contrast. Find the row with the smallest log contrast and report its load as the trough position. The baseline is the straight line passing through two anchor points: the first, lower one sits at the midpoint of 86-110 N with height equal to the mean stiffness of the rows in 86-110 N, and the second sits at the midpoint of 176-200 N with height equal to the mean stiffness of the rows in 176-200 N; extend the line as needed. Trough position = 148.0 N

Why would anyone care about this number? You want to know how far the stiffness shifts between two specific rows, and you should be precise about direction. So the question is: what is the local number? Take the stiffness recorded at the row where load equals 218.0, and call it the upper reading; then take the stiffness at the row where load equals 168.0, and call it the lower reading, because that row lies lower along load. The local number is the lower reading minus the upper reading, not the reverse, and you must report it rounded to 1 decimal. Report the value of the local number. 1.4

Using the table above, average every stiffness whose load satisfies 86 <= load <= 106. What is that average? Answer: 16.99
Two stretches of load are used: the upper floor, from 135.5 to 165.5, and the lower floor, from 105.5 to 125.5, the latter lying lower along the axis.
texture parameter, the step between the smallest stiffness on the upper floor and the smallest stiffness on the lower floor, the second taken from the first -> -2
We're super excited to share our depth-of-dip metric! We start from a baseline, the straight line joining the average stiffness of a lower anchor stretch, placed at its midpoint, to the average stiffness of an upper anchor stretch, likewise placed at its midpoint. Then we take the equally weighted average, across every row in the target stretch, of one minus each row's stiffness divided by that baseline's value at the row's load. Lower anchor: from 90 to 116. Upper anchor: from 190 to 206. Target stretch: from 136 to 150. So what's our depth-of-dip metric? 0.10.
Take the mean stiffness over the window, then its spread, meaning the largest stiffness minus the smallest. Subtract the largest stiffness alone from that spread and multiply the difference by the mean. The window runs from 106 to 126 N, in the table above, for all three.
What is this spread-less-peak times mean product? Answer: -242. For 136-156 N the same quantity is -196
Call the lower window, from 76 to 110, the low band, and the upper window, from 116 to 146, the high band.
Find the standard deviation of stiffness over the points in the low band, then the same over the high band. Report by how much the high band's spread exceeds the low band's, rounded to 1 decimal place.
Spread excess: -0.3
